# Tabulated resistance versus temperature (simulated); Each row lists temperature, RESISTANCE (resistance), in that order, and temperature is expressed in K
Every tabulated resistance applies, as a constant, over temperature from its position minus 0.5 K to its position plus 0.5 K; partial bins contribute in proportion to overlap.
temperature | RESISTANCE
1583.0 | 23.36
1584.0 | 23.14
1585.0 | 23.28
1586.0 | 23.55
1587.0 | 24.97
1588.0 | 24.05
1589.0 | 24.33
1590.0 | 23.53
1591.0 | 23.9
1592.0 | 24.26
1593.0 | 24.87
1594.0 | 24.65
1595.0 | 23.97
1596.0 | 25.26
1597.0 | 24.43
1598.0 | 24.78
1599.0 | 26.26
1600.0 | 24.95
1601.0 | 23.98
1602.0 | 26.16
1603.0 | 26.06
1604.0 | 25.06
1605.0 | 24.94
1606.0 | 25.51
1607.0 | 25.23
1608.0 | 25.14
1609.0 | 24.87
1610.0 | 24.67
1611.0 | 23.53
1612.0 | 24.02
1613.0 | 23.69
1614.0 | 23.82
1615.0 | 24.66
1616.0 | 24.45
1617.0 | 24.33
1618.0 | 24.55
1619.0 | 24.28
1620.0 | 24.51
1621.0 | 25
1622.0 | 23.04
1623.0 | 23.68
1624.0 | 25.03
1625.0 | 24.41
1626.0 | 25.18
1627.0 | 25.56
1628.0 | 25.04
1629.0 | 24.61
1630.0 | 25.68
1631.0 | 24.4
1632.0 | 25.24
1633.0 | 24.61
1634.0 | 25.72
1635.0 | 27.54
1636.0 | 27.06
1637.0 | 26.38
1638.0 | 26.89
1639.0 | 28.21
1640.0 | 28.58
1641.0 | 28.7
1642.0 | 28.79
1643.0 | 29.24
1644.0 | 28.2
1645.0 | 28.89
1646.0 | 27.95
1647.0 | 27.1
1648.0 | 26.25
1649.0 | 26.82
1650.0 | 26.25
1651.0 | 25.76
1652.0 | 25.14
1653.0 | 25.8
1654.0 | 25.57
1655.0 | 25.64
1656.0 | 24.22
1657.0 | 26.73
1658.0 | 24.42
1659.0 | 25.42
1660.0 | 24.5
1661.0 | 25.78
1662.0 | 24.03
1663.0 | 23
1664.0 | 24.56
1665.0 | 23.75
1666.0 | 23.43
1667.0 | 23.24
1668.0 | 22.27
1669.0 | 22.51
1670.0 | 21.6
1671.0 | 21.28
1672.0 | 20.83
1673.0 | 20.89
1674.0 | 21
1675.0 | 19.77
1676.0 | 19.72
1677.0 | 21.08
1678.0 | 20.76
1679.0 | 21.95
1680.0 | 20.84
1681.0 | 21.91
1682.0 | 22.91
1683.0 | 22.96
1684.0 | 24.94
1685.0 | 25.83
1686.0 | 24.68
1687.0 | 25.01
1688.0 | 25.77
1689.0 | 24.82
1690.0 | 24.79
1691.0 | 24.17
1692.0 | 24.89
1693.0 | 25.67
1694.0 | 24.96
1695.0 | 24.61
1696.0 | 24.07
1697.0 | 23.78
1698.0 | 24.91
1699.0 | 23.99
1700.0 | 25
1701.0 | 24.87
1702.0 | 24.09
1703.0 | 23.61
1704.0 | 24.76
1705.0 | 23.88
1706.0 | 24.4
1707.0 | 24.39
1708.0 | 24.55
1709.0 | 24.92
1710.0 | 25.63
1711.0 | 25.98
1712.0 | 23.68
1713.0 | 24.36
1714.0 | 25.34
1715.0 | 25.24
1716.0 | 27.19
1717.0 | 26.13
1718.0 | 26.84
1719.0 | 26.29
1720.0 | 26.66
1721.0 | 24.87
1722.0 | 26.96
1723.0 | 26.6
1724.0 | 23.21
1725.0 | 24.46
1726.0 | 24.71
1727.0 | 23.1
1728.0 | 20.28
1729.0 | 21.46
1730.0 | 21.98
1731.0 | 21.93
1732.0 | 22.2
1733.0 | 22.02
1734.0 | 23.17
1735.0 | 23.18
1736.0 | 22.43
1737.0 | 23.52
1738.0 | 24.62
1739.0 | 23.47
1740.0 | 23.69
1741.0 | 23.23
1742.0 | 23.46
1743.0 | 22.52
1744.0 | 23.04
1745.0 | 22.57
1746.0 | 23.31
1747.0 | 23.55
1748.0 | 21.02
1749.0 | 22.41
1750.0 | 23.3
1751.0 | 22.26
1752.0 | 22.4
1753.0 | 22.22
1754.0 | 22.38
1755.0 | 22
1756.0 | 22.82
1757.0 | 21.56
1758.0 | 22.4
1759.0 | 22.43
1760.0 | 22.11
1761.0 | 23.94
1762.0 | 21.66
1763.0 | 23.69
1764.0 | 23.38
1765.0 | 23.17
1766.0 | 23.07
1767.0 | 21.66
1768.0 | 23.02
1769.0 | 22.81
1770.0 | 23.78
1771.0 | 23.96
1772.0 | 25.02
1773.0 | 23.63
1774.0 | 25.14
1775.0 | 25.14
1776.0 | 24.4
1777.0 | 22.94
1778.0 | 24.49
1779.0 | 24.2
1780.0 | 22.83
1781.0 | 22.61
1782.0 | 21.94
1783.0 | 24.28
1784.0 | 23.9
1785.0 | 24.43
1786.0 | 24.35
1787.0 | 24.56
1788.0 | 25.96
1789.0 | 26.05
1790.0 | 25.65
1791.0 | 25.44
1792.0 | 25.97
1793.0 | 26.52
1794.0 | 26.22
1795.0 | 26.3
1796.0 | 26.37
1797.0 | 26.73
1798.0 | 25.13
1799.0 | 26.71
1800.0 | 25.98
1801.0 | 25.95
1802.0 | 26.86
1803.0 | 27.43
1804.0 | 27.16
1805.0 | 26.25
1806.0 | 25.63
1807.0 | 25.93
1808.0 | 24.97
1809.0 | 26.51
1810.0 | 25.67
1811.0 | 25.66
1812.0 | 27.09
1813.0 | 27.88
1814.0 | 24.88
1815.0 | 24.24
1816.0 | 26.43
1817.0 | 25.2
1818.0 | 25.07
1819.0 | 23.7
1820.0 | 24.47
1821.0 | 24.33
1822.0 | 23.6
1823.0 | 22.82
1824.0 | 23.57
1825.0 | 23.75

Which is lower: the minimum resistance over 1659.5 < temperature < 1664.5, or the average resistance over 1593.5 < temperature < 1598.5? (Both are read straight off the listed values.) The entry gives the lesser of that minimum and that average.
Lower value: 23.0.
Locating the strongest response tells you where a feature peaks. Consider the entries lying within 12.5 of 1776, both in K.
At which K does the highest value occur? 1788.0 K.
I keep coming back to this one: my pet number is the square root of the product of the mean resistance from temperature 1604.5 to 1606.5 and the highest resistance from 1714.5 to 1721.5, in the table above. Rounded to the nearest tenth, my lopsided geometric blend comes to 26.2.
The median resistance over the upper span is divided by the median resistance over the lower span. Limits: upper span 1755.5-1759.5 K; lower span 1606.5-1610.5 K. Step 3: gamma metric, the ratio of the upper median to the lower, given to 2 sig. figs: 0.90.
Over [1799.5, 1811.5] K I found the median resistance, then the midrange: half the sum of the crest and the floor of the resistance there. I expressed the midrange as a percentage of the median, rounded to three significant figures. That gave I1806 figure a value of 101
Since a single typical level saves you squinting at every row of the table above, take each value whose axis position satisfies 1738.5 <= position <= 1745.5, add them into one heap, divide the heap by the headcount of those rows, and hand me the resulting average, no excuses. 23.1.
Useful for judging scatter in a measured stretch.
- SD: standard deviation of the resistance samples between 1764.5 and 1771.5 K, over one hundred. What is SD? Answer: 0.007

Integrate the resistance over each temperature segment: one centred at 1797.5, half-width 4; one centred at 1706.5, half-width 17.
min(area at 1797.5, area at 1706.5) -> 209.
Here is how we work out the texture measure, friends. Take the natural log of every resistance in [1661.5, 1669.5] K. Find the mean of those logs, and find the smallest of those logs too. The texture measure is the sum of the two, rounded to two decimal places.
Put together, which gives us 6.25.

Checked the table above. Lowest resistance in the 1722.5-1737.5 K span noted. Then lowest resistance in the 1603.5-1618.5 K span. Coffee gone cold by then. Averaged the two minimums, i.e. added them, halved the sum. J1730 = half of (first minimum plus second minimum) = 21.9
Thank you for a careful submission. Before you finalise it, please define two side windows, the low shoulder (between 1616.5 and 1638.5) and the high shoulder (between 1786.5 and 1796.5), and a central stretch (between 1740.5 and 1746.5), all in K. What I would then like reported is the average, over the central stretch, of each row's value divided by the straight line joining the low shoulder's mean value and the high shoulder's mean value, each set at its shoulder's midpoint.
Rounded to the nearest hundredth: 0.90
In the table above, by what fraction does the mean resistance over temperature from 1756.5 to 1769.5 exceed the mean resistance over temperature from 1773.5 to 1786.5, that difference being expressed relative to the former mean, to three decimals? -0.053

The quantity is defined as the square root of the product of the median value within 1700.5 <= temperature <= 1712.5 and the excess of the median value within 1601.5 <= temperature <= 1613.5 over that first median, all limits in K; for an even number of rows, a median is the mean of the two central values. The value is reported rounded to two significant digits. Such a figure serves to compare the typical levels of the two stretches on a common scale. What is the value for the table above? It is 3.6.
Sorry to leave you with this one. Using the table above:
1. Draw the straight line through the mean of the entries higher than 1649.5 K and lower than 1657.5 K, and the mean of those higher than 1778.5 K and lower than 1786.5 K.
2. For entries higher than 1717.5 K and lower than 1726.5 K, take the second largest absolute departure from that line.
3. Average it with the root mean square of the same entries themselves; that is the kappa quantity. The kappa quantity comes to 13.9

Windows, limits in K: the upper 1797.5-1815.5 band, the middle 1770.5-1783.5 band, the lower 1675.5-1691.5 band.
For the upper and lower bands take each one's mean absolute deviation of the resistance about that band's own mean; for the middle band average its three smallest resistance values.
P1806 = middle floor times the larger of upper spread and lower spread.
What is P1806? 39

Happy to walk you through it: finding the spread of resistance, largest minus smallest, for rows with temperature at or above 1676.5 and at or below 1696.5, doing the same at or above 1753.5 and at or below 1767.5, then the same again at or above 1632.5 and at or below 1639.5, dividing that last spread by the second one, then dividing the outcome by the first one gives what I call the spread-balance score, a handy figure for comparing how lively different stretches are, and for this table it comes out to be 0.3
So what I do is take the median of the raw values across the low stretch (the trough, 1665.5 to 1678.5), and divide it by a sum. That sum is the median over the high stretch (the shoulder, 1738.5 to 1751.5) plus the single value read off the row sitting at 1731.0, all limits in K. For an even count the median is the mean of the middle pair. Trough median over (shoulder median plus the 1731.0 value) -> 0.47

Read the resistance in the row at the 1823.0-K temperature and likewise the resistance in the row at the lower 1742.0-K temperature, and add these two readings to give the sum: 46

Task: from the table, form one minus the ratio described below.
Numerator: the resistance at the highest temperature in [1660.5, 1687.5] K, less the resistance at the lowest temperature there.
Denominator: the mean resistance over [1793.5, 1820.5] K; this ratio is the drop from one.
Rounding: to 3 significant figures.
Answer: 1.03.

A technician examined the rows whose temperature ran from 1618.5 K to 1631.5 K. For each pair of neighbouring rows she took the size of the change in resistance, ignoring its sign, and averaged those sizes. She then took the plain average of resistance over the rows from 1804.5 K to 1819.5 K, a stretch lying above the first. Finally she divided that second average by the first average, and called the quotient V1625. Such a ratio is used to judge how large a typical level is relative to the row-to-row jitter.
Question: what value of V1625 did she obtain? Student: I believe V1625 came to 32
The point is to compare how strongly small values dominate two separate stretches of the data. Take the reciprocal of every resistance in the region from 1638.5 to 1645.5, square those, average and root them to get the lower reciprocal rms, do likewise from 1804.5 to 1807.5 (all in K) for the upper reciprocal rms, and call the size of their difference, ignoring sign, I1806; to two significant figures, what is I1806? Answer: 0.0037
